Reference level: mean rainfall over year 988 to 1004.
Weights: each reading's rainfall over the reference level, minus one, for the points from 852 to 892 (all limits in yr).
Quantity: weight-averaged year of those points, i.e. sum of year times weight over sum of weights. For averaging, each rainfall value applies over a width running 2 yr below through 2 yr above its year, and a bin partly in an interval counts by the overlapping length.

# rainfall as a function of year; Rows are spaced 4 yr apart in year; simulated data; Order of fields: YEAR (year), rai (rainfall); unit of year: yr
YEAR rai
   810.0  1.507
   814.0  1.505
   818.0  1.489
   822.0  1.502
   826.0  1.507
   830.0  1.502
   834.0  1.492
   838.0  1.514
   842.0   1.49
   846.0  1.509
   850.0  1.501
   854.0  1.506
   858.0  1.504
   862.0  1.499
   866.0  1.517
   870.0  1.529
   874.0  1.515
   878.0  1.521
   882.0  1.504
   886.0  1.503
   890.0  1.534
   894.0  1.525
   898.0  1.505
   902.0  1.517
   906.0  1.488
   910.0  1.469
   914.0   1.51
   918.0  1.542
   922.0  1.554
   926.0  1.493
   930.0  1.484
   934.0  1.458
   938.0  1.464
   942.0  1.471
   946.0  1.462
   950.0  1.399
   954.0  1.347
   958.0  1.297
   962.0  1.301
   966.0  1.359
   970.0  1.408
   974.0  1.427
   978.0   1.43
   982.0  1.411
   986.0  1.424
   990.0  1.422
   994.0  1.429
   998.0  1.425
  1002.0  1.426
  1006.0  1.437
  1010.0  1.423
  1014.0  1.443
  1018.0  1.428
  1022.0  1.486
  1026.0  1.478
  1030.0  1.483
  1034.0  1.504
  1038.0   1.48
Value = 872.6 yr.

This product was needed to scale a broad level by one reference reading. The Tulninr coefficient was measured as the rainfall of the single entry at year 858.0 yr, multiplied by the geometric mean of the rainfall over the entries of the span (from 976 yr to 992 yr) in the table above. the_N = 2.14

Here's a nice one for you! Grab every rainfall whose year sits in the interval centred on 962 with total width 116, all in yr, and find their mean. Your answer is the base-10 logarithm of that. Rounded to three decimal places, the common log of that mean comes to 0.157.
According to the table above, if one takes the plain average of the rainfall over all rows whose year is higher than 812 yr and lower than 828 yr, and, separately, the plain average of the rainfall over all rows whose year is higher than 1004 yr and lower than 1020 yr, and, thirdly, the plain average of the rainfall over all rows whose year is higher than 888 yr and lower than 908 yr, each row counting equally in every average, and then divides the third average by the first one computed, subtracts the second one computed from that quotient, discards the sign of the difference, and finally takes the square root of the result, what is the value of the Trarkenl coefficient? 0.651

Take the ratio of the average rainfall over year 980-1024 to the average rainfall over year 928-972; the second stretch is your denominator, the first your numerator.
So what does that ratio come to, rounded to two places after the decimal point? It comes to 1.02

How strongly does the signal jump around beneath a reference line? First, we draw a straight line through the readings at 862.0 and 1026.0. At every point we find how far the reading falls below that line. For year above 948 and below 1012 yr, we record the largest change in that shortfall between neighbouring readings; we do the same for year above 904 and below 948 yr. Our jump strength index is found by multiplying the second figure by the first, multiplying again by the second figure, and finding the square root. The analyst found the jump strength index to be 0.015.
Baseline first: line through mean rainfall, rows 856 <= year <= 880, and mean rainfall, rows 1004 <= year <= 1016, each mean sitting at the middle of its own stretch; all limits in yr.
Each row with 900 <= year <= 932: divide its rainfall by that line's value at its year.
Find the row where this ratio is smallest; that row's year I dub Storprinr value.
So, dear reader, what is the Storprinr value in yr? 910.0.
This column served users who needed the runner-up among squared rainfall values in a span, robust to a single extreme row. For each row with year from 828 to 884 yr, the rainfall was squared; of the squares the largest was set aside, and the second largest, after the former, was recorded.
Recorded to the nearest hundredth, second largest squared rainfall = 2.31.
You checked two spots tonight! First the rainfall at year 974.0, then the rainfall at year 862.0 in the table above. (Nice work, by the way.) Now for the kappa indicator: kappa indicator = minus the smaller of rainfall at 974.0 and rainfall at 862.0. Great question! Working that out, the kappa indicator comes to -1.43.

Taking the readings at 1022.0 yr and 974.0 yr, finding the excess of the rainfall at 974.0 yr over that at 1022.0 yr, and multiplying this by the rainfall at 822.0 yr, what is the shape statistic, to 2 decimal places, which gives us -0.09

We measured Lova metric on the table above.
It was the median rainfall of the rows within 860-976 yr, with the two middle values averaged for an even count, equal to 1.49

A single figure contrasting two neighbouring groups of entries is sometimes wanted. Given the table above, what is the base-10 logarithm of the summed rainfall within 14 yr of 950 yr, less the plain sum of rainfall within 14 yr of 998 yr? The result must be -9.0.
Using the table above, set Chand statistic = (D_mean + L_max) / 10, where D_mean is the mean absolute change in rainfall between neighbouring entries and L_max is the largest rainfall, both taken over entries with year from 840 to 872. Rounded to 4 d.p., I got 0.1539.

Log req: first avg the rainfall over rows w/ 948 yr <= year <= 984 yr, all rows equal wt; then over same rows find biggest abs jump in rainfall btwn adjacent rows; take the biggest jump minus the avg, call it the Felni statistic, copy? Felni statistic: -1.32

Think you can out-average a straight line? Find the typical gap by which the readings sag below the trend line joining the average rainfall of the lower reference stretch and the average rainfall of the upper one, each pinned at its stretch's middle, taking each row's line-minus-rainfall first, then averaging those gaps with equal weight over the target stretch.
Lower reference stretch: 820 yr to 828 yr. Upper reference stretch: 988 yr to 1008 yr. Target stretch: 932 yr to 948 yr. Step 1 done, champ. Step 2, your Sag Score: -0.010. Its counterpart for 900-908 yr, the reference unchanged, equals -0.033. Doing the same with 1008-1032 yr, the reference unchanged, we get -0.039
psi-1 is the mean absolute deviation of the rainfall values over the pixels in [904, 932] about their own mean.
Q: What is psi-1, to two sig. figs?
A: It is 0.025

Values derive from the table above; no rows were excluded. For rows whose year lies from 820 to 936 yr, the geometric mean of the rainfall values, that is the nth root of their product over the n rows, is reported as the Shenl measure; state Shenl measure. 1.51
